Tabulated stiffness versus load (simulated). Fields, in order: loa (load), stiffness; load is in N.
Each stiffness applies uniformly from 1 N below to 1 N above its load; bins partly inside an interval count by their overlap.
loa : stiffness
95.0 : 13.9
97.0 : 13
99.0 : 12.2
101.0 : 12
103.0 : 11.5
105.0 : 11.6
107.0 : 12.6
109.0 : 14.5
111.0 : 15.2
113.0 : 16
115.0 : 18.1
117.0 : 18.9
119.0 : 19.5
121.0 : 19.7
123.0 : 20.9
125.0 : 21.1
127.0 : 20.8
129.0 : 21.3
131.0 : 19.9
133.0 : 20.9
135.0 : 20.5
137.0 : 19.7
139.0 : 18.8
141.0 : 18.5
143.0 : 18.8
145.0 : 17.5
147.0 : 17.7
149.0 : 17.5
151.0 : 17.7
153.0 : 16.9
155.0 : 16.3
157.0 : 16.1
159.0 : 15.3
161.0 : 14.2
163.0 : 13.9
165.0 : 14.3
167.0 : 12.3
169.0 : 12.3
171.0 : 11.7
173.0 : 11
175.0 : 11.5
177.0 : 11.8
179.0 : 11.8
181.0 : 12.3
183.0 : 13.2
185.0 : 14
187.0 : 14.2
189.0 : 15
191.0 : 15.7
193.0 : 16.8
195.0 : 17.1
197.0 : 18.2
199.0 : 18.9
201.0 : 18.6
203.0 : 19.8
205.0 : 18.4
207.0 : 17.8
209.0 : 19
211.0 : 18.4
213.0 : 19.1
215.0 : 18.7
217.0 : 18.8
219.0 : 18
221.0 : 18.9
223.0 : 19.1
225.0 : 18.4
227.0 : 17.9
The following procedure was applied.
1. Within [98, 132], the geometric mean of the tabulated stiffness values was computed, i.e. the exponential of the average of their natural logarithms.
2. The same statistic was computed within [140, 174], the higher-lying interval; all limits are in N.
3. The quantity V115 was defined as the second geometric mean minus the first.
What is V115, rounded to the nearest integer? -1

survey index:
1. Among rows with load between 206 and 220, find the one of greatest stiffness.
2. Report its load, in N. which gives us 213.0 N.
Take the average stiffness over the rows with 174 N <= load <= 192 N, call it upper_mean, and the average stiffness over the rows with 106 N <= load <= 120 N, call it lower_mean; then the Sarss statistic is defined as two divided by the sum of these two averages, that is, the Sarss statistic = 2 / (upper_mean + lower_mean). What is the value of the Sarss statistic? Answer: 0.067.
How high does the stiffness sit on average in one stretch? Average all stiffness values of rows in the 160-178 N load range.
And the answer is 12.6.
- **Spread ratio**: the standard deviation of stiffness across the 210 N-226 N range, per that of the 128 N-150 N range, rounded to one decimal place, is 0.3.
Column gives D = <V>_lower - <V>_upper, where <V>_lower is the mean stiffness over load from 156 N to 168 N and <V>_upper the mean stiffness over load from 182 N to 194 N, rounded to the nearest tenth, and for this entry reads -0.5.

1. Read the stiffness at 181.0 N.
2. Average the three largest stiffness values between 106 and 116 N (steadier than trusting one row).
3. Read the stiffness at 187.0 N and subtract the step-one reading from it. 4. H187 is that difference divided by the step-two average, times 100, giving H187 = 12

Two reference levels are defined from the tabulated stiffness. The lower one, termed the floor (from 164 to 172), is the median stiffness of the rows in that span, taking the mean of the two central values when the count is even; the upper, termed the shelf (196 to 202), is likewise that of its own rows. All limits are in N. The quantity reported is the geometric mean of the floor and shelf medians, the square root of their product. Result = 15.1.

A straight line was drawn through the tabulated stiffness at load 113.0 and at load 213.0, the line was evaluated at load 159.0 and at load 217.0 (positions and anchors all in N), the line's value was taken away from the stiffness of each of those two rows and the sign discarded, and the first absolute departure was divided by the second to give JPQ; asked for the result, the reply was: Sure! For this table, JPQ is 5.0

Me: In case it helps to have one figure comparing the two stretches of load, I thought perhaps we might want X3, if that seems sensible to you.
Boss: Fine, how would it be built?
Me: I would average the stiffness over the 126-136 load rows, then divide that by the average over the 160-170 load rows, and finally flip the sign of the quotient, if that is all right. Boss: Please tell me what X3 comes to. -1.54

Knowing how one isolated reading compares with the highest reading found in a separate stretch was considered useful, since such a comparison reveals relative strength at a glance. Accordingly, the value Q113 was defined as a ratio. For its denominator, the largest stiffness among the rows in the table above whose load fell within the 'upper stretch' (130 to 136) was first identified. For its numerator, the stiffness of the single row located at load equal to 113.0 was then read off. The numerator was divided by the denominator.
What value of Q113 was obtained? 0.77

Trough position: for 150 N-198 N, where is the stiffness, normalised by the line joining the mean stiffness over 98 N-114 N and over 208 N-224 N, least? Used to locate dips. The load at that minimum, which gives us 173.0 N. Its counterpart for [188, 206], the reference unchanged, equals 189.0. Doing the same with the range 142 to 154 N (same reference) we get 153.0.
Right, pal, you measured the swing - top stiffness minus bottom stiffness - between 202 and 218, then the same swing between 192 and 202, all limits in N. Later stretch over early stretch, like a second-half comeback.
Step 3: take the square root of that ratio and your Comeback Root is 1.0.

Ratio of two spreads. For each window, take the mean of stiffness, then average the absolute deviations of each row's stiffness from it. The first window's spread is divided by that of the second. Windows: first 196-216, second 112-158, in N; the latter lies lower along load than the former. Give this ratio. 0.3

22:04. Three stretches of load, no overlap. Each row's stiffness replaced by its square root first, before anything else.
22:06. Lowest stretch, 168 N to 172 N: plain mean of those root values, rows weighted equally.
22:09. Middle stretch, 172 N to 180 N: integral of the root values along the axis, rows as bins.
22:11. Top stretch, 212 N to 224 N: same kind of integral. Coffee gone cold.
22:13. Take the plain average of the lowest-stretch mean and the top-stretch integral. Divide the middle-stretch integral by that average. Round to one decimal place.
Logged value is 1.0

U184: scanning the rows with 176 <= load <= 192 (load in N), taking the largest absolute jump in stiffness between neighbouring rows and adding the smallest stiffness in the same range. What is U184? 13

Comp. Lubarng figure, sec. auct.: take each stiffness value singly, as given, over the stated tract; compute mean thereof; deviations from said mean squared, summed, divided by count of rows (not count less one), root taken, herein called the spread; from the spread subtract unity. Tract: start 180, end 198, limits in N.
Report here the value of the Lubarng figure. 0.8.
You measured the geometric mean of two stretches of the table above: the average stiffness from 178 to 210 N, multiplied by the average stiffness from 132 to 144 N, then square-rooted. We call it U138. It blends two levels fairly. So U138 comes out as 17.8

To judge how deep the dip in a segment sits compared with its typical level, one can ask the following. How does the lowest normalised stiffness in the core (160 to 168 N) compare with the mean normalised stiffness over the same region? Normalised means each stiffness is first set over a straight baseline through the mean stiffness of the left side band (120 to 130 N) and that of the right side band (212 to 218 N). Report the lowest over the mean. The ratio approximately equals 0.902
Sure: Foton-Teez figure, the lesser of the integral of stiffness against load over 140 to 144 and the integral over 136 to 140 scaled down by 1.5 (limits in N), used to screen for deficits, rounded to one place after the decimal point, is 51.3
